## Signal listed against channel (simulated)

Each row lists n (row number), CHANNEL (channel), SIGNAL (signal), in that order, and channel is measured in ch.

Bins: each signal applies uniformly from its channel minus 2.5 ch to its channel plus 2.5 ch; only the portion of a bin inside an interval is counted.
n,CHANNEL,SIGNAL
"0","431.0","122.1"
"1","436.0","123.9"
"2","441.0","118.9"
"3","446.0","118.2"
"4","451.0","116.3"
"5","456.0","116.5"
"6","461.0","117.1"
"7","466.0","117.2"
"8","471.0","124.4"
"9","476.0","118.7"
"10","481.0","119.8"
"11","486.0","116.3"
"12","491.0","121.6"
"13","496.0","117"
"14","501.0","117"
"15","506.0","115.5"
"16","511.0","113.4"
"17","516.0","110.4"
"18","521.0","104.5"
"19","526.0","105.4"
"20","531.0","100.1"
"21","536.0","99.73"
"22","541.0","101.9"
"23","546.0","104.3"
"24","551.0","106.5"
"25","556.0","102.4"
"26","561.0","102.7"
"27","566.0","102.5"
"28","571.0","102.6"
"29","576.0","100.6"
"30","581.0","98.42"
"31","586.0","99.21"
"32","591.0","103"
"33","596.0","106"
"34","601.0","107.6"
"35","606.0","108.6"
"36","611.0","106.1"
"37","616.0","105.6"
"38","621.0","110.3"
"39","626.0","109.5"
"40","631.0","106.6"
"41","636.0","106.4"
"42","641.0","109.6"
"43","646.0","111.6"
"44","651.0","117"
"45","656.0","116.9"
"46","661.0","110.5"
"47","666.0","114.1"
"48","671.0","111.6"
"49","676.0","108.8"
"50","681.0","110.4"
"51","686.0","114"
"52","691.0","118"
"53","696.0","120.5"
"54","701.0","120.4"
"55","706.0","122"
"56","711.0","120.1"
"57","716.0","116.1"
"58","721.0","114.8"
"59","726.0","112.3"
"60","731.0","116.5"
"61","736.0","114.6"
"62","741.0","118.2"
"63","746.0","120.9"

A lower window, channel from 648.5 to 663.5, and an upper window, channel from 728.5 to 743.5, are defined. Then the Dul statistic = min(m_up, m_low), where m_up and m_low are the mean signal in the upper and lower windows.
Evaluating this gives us 115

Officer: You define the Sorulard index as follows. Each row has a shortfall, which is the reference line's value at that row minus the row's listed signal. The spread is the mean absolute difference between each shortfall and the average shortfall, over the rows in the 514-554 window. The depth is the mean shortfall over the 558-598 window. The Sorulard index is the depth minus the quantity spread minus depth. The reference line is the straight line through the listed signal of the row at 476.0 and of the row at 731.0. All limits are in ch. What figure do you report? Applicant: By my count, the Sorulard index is 29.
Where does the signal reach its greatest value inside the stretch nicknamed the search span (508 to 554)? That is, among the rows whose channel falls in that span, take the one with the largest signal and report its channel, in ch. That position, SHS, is 511.0 ch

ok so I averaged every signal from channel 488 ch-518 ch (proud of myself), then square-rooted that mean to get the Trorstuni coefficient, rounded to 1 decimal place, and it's 10.8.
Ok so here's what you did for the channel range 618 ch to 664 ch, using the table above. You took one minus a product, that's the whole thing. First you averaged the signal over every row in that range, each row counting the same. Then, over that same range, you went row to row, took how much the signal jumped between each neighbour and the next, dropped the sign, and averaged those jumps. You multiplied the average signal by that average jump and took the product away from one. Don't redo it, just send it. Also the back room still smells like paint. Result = -290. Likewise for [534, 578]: -172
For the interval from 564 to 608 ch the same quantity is -185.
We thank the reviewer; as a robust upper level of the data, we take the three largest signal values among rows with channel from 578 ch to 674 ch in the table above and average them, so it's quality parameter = 116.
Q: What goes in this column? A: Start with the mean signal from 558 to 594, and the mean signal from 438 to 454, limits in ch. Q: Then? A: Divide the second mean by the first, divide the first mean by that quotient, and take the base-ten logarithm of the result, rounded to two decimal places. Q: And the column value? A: 1.94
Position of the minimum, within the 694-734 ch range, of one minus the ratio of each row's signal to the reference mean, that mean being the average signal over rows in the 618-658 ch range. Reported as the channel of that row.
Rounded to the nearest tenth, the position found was 706.0 ch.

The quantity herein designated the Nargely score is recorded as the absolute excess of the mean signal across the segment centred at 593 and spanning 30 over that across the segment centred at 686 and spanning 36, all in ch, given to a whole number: 11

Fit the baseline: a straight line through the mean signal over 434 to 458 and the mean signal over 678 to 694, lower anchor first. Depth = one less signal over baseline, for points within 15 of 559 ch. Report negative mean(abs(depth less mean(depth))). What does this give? -0.010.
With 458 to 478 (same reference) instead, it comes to -0.022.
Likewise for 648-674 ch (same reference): -0.020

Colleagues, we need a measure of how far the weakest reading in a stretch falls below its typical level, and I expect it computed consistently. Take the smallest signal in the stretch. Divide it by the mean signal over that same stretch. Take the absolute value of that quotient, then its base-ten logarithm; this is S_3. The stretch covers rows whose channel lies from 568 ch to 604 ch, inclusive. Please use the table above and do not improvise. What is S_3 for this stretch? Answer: -0.018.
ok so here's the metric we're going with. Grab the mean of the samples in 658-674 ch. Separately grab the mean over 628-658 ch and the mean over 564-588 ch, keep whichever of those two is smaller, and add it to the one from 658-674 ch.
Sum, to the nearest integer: 213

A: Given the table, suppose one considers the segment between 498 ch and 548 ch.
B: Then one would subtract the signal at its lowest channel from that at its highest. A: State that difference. -13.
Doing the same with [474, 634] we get -12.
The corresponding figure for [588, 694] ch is 15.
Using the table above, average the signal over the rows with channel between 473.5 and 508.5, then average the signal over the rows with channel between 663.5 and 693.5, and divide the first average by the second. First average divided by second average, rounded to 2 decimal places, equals 1.05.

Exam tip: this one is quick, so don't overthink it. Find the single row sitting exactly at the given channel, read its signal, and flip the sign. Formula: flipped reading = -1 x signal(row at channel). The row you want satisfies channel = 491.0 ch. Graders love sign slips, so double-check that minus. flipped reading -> -122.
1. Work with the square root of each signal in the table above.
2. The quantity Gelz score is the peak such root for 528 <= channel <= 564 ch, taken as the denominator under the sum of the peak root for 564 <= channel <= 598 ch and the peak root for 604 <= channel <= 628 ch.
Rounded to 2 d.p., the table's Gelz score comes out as 2.02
